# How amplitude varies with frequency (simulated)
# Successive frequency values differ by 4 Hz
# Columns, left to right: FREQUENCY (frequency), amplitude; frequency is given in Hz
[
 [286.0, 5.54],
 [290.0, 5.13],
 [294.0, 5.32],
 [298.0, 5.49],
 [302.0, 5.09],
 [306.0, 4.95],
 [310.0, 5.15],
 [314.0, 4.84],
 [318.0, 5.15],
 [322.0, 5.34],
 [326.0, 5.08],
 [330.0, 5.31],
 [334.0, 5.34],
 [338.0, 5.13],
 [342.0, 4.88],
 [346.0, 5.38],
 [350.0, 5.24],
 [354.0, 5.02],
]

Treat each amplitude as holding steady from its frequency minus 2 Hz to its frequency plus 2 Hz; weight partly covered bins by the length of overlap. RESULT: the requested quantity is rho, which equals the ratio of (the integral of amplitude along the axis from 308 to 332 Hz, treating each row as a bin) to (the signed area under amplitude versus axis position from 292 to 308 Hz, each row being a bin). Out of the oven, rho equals 1.48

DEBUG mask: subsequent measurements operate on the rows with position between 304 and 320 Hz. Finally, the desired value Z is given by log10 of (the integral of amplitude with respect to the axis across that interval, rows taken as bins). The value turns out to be 1.91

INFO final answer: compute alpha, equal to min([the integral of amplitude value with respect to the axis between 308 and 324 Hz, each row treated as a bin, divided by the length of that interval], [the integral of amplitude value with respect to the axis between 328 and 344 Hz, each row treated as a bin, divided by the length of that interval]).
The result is 5.12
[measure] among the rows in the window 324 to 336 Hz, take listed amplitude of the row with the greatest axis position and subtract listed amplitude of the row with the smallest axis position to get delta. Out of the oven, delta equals 0.3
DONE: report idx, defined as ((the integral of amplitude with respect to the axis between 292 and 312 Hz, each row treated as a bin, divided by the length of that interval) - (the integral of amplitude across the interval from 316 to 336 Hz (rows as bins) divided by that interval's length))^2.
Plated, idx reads 0.0019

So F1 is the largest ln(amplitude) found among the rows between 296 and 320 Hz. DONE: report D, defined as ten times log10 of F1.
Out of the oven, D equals 2.31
